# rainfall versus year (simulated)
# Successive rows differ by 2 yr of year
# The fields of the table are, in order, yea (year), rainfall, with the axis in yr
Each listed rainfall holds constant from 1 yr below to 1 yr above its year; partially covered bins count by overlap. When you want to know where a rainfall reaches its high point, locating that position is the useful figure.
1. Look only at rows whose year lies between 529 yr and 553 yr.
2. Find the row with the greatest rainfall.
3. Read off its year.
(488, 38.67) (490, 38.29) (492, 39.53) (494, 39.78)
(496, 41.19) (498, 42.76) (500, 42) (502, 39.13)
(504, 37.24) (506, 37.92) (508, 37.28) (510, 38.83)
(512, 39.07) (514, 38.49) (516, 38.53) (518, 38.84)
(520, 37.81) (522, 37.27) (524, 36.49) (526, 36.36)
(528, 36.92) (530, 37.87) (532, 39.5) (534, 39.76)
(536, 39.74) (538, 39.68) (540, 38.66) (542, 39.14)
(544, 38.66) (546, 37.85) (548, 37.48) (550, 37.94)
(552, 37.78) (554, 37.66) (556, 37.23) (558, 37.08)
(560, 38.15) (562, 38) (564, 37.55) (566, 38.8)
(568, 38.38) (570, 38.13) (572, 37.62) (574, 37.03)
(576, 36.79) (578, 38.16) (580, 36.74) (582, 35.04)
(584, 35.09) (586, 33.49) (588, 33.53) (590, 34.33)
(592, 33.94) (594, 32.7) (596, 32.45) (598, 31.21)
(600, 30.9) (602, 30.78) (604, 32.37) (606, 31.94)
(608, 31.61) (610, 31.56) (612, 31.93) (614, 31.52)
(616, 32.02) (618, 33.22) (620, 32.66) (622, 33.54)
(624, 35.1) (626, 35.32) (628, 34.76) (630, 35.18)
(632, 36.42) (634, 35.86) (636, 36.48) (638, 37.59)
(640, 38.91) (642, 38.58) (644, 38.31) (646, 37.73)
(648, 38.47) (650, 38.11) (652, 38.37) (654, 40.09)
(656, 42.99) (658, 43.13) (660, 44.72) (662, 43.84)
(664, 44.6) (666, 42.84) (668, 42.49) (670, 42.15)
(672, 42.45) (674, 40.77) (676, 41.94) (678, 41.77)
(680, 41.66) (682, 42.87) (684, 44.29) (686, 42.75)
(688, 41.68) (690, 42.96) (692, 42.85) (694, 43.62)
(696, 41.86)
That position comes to 534 yr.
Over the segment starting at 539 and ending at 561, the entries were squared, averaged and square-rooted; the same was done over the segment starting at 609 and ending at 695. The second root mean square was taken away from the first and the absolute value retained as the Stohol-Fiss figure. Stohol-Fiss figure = 1.3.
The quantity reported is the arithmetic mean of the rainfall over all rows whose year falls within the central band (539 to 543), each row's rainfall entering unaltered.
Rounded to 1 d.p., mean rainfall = 38.9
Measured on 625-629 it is 35.0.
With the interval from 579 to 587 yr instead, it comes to 35.1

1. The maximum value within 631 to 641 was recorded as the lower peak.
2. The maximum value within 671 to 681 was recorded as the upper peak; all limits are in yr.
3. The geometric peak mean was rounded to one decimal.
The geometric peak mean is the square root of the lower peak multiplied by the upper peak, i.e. 40.6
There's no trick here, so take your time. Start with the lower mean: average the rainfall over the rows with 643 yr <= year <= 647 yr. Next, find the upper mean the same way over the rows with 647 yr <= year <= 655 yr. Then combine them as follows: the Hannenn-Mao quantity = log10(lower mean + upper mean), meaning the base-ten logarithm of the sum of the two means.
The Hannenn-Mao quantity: 1.885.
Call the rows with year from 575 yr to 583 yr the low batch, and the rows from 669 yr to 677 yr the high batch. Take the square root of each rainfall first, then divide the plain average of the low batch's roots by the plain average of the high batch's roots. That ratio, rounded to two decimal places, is 0.94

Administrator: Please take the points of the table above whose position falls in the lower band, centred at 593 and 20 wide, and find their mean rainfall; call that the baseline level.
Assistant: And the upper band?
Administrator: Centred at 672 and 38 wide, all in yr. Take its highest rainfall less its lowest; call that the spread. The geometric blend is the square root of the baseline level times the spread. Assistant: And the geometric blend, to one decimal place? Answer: 12.3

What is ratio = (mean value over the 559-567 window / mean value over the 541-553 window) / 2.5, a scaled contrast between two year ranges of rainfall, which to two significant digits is 0.40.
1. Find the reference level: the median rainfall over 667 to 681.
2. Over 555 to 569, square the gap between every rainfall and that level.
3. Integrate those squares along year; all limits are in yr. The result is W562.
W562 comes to 235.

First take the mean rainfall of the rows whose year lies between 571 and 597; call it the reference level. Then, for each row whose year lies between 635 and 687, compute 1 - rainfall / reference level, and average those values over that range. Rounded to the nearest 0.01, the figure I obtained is -0.17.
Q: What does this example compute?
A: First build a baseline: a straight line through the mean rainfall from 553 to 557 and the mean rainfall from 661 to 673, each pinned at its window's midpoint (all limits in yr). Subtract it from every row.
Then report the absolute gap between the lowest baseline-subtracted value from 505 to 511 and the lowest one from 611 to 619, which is 11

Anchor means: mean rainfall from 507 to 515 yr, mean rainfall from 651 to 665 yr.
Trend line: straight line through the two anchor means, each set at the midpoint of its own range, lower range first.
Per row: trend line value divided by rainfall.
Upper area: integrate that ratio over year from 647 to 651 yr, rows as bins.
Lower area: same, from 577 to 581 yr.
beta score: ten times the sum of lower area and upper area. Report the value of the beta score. 87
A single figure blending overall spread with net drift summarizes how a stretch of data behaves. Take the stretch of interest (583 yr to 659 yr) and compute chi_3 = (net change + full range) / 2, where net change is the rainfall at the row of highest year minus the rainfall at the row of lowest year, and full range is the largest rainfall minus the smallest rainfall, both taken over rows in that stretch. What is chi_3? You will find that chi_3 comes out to 10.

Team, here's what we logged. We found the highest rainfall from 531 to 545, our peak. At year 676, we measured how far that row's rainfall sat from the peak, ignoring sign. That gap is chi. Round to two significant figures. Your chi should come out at 2.2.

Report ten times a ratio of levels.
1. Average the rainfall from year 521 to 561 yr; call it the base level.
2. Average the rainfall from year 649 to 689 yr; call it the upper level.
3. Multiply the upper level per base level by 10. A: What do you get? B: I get 11.1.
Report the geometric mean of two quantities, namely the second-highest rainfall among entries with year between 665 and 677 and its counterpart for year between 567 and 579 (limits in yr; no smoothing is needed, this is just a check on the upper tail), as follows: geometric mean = 40.3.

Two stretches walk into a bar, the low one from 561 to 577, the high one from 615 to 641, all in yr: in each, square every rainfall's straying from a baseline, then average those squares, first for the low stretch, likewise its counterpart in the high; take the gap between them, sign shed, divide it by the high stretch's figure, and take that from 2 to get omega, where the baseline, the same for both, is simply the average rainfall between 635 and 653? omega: 1.0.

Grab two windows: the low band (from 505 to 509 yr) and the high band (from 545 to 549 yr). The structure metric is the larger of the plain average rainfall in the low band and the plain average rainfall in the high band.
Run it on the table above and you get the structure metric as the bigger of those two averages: 37.7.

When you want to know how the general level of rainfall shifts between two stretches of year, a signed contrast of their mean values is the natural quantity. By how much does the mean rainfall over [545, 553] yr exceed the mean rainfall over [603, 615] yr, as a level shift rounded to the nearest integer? 6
